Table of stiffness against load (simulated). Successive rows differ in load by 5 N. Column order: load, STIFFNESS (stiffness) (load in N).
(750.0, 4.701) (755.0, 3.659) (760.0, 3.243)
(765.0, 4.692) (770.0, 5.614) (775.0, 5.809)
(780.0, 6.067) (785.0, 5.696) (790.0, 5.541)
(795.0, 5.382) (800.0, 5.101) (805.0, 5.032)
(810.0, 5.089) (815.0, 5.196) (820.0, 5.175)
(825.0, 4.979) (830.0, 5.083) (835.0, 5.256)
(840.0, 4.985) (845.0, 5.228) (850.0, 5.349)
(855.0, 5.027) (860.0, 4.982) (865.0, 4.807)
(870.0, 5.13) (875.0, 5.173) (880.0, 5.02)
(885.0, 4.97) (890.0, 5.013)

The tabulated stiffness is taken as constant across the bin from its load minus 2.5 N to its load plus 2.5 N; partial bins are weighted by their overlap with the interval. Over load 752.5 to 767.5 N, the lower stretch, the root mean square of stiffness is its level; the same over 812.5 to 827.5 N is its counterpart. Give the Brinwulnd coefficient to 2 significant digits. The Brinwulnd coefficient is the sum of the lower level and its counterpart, 9.0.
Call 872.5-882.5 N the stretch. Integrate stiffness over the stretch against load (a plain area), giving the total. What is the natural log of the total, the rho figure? 3.93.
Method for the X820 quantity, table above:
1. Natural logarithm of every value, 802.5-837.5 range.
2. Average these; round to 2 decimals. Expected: 1.63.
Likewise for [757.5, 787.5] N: 1.62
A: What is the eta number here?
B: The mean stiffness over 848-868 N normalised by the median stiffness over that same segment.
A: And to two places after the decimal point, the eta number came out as 1.01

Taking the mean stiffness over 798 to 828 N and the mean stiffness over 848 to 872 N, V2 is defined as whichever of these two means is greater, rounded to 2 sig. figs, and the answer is 5.1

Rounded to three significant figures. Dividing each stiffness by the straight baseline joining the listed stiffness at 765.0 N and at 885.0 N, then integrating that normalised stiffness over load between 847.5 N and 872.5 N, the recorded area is 25.7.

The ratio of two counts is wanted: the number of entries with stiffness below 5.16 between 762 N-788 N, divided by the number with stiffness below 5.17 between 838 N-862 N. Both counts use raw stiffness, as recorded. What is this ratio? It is 0.3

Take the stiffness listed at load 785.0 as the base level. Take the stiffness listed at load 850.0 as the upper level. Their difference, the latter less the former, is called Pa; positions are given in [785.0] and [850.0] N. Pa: -0.35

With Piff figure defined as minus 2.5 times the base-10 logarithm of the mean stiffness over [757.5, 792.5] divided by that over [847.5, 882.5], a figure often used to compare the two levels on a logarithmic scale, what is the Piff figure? -0.035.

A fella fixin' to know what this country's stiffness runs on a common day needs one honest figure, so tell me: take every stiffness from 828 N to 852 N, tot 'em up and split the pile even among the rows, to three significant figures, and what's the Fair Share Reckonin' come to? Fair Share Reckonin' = 5.18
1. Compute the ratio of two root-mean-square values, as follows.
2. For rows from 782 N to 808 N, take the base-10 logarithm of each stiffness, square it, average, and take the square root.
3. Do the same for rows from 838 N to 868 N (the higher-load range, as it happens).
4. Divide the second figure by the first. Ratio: 0.97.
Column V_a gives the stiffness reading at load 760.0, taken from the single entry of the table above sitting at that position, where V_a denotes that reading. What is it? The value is 3.243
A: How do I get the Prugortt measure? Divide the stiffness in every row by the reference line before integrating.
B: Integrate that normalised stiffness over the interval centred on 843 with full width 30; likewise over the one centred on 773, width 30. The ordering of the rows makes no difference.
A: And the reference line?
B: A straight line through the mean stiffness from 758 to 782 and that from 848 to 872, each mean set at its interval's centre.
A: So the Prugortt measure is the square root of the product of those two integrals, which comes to 30.6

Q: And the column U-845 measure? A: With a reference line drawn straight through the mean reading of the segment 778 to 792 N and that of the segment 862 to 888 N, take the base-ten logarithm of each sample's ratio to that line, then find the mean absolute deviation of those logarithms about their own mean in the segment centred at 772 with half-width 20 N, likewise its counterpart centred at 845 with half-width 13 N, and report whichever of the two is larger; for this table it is 0.089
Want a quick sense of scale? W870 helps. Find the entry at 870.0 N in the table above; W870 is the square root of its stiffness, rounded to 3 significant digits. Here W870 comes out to 2.26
